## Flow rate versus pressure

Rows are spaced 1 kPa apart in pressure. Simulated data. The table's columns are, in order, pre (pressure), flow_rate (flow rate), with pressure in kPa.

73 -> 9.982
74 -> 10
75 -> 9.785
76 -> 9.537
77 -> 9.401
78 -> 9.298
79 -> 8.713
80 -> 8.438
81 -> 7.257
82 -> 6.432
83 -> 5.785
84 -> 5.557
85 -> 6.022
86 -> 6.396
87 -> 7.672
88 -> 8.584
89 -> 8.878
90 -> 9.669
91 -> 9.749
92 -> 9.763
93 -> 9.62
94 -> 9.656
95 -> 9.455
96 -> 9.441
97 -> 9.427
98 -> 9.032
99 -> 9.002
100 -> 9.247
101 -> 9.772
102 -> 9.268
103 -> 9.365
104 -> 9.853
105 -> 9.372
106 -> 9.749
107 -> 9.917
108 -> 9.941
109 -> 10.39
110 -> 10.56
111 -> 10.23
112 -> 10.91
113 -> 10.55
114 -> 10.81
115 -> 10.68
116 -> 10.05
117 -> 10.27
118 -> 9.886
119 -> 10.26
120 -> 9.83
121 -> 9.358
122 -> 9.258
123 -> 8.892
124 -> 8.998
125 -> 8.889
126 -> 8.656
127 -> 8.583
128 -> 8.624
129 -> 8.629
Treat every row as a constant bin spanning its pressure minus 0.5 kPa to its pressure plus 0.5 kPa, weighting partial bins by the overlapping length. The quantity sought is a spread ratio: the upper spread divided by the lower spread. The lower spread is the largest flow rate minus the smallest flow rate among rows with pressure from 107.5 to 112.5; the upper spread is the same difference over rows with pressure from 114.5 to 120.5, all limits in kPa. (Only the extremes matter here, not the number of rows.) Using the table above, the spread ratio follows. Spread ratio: 0.9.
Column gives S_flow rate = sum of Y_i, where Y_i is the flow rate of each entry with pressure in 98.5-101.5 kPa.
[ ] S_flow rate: 28.0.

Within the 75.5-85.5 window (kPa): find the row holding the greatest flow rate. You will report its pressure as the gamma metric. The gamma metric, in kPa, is 76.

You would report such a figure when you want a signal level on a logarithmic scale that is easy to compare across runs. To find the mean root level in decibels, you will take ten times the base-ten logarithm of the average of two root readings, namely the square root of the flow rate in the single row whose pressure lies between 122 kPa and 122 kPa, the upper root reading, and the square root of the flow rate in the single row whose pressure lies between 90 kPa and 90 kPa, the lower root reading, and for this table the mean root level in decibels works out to 4.88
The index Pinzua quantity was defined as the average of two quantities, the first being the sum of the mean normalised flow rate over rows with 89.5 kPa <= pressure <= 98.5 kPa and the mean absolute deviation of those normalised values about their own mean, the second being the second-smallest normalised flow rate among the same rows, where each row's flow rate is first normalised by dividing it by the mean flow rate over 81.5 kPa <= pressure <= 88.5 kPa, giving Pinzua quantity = 1.44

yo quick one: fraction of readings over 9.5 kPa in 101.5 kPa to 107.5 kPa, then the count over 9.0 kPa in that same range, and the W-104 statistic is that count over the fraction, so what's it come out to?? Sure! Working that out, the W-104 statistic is 12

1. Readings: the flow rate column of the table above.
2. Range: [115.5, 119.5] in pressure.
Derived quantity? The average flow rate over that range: 10.1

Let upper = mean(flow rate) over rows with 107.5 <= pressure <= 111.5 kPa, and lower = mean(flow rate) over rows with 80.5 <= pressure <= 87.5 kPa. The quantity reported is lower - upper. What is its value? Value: -4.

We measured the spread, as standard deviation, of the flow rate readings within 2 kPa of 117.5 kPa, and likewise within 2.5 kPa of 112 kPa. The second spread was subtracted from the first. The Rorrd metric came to -0.08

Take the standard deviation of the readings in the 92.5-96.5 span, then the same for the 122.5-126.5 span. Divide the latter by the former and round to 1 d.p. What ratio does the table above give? 1.3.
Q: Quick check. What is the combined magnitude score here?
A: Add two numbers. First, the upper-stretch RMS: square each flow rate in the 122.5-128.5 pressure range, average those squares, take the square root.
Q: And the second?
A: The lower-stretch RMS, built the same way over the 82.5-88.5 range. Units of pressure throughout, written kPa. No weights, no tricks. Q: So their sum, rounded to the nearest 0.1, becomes 15.5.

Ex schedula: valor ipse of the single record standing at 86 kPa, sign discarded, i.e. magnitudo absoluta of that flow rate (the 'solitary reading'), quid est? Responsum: 6.4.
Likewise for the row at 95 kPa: 9.5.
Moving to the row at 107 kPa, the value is 9.9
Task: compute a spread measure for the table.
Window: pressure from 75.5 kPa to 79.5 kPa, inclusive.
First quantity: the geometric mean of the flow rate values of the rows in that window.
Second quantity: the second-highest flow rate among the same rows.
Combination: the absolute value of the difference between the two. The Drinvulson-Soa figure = 0.17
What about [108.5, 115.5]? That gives 0.22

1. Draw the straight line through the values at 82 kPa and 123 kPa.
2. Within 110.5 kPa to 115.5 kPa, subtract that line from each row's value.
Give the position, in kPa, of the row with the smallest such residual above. 111 kPa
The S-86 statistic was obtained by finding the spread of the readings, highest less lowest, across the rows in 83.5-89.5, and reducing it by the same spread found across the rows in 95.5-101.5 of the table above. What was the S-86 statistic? 2.6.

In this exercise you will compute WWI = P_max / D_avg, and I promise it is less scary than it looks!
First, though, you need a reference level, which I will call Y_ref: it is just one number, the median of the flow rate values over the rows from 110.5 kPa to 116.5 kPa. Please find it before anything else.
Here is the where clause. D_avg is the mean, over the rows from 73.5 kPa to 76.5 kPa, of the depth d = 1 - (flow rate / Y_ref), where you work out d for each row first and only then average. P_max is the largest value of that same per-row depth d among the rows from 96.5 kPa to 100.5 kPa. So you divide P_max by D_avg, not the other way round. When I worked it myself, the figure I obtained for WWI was 1.9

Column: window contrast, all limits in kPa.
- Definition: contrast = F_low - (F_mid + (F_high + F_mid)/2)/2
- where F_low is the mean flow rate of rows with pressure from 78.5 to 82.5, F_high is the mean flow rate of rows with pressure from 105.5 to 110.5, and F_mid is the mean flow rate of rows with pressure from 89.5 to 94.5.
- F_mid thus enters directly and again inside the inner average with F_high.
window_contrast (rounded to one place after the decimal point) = -2.1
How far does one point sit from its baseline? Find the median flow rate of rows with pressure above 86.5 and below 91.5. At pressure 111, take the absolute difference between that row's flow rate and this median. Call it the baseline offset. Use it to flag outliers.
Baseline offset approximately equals 1.35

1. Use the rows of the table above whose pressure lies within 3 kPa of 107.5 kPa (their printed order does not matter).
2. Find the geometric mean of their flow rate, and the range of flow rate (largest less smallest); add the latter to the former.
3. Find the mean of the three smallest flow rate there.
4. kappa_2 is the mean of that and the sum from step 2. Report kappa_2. 10.4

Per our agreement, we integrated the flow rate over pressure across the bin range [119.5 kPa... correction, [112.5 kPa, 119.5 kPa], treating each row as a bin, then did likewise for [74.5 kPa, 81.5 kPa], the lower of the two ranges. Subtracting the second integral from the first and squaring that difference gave 102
